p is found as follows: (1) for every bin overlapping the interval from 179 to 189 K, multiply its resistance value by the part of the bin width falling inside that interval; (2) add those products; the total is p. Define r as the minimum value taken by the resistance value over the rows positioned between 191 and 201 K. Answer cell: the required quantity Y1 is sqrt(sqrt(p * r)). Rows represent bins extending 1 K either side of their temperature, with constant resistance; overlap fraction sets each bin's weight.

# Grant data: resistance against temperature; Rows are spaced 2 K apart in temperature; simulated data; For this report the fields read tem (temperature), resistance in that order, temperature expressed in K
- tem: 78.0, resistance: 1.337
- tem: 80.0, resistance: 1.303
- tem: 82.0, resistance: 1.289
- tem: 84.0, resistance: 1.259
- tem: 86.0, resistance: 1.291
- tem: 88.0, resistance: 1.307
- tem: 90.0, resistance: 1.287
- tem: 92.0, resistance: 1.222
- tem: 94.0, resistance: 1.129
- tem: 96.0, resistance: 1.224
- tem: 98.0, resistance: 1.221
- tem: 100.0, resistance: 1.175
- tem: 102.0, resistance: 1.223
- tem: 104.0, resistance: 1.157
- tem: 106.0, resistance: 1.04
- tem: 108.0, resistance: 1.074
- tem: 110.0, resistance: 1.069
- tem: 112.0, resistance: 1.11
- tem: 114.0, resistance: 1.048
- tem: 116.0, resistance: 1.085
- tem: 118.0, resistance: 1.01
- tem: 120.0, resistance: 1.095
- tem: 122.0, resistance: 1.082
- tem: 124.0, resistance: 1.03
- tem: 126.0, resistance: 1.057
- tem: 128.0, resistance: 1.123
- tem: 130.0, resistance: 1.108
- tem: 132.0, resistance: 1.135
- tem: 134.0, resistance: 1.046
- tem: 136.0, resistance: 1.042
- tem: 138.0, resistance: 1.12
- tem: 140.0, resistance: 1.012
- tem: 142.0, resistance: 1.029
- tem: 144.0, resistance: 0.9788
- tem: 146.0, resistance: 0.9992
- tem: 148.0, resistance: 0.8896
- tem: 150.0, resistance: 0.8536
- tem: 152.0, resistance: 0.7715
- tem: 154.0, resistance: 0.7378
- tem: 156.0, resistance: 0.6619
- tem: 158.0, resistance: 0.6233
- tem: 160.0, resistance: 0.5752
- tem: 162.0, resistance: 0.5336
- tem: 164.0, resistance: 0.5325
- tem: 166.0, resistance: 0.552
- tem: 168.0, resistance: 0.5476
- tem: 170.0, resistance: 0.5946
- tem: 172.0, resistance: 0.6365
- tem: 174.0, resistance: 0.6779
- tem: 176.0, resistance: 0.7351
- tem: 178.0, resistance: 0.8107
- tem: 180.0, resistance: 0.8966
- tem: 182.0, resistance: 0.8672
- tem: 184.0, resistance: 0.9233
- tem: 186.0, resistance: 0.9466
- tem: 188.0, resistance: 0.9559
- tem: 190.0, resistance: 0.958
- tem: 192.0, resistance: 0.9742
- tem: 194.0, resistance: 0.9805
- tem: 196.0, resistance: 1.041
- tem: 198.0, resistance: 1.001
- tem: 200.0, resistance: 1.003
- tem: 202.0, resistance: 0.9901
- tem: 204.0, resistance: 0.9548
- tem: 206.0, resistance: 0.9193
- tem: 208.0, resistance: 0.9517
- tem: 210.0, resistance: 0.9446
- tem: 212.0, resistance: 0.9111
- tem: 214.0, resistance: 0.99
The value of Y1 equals 1.73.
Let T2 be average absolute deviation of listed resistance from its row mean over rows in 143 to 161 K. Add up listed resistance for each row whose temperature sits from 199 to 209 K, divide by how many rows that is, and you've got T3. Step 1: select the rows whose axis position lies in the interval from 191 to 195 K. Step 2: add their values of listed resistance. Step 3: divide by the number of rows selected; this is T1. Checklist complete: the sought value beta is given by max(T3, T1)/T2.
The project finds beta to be 8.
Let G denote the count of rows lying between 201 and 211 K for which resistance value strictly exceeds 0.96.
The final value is 1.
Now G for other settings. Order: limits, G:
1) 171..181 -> 0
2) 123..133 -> 5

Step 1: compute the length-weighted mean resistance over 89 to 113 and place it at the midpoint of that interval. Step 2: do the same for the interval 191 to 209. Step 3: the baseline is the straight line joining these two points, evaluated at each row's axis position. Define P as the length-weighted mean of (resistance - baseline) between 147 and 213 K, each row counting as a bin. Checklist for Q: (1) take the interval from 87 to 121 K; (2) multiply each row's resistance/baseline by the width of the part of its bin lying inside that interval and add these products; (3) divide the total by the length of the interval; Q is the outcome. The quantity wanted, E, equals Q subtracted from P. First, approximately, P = -0.20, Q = 0.99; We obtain -1.19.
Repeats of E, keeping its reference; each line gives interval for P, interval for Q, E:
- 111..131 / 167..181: -0.73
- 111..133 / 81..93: -1.12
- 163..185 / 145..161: -1.04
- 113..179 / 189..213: -1.20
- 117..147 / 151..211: -0.85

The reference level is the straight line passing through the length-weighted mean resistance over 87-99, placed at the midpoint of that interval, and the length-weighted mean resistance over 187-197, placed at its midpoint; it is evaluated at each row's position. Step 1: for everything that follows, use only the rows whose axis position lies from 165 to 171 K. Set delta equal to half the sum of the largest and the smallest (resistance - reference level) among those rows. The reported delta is -0.47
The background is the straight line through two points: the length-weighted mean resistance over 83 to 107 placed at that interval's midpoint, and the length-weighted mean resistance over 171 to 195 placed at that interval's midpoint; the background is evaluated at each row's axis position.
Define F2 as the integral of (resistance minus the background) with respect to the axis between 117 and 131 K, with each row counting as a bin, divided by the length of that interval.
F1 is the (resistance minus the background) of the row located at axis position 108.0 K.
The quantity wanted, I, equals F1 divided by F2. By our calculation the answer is 4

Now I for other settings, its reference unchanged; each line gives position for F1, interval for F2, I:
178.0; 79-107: -17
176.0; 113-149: 8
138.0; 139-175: 0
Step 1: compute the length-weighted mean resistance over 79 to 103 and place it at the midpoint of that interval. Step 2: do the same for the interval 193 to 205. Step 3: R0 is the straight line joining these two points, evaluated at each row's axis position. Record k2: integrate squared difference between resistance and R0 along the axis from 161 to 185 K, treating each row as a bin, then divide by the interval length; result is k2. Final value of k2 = 0.16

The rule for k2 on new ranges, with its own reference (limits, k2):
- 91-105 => 0.00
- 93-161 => 0.04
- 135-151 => 0.02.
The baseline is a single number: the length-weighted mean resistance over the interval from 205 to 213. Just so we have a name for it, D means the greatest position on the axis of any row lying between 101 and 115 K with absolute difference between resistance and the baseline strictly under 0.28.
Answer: 114.0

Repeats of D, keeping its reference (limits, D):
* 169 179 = 178.0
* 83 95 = 94.0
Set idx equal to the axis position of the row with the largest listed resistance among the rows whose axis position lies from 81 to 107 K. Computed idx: 88.0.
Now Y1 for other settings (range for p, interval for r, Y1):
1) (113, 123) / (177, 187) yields 1.71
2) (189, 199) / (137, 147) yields 1.76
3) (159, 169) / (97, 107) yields 1.55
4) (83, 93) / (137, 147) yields 1.88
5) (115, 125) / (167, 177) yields 1.55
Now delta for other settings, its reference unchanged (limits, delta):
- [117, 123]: -0.11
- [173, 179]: -0.28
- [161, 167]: -0.51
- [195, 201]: 0.05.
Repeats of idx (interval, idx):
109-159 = 132.0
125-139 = 132.0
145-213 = 196.0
